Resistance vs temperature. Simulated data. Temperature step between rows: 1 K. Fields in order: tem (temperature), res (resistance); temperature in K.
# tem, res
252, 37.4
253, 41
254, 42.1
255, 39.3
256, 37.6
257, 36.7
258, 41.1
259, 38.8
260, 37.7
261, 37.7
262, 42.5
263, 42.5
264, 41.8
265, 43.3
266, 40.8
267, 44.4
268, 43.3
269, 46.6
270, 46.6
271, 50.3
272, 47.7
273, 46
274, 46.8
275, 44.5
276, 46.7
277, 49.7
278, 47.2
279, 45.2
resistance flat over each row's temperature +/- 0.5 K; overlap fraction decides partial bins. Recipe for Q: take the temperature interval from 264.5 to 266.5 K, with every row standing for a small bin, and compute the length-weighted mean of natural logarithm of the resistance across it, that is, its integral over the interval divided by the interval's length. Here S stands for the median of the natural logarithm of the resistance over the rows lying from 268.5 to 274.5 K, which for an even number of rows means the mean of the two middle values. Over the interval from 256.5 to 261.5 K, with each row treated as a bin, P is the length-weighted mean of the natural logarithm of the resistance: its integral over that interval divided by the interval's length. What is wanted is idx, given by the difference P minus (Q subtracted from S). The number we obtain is 3.54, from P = 3.65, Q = 3.74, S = 3.84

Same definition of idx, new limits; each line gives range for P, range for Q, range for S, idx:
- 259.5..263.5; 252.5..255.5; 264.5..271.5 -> 3.60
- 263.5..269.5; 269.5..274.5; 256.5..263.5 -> 3.97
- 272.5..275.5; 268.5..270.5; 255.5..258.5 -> 4.04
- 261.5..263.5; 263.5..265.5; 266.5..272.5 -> 3.66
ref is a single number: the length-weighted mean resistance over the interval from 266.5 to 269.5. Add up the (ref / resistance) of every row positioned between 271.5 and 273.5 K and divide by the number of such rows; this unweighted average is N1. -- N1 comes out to 0.96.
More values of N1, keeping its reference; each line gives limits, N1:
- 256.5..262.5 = 1.15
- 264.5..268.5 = 1.04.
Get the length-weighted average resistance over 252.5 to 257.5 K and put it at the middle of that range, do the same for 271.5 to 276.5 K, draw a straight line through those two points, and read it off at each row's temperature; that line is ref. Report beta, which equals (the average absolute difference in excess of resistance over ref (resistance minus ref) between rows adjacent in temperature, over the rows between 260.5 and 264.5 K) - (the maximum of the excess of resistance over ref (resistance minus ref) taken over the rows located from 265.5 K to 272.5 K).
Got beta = -3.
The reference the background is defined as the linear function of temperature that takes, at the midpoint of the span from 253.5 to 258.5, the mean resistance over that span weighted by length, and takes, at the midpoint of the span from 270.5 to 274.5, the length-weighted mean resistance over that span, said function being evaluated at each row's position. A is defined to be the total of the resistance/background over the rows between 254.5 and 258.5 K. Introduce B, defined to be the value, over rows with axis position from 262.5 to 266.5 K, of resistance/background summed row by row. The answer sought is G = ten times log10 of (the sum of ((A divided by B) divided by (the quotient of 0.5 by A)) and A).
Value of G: 10.7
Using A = 3.91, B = 3.86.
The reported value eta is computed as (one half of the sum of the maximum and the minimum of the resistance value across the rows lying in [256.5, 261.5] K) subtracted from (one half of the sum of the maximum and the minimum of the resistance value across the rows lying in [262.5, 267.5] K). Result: 4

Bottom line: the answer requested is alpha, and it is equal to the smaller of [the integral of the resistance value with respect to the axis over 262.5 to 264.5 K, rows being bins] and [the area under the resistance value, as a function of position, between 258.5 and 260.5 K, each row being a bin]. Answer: 76.5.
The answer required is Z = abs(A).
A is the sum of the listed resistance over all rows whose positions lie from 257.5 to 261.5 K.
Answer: 155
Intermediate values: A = 155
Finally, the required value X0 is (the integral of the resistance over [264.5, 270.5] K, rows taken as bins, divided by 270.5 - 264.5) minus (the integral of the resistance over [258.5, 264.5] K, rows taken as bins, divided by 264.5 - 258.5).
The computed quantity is 4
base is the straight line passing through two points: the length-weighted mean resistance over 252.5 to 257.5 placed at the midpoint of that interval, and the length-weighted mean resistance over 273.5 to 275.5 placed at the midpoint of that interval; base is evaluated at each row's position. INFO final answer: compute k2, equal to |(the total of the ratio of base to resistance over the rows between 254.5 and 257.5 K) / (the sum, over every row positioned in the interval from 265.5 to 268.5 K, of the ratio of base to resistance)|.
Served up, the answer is 1.04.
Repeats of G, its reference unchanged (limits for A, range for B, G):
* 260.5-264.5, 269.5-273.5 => 10.5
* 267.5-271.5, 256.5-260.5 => 11.0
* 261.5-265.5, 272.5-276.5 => 10.9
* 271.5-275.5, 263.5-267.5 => 10.6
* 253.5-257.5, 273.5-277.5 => 10.9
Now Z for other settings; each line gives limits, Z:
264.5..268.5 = 172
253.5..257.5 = 156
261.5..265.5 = 170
